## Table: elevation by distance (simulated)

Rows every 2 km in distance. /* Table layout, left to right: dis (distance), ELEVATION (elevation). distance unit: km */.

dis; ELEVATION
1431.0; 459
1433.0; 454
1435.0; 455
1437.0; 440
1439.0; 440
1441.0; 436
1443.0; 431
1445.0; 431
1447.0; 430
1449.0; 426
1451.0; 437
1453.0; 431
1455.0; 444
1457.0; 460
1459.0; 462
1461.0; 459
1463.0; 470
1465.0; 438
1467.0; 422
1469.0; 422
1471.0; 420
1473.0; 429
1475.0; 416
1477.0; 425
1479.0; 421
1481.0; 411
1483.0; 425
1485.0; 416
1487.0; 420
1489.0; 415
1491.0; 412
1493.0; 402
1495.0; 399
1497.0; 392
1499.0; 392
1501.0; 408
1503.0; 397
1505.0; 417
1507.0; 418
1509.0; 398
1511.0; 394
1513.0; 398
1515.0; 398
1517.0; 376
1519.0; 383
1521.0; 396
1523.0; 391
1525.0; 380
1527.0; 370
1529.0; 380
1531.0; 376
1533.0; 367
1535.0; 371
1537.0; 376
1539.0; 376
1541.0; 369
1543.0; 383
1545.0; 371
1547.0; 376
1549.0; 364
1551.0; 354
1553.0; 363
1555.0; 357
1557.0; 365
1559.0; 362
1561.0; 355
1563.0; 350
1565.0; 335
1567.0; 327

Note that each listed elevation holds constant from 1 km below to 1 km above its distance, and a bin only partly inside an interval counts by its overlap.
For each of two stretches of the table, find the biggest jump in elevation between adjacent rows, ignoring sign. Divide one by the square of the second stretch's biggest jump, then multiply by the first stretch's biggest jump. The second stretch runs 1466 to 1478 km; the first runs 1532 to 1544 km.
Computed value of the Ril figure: 0.08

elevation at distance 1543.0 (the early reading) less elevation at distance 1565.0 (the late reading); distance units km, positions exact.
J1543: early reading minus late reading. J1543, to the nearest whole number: 48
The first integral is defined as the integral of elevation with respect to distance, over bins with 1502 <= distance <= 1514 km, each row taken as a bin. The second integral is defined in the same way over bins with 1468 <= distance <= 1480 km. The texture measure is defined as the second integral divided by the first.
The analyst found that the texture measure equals 1.046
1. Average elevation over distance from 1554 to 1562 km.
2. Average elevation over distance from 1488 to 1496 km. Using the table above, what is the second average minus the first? 47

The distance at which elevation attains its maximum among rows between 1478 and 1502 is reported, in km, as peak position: 1483.0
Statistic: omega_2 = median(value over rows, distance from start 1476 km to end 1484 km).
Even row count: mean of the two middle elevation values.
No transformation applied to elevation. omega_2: 423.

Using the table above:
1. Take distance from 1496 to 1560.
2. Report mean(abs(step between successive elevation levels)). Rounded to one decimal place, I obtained 8.5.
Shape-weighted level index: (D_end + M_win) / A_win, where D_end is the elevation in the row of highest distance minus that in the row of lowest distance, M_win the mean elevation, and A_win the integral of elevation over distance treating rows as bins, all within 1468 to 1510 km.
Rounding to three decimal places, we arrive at 0.022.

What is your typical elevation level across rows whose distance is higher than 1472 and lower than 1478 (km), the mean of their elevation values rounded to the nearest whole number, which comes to 423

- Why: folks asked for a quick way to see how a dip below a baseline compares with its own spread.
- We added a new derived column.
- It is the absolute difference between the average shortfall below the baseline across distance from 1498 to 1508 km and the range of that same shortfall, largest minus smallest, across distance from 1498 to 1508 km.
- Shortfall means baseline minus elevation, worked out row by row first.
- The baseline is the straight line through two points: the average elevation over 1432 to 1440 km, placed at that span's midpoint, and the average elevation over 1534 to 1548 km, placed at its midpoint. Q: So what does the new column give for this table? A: 37.1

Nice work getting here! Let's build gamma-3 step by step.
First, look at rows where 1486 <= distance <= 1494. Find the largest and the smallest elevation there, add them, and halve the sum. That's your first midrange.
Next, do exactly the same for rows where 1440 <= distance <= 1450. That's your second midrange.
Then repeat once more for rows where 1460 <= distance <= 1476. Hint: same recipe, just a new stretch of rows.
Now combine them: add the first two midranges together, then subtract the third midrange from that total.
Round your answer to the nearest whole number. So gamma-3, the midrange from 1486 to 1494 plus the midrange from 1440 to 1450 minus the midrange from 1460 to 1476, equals 399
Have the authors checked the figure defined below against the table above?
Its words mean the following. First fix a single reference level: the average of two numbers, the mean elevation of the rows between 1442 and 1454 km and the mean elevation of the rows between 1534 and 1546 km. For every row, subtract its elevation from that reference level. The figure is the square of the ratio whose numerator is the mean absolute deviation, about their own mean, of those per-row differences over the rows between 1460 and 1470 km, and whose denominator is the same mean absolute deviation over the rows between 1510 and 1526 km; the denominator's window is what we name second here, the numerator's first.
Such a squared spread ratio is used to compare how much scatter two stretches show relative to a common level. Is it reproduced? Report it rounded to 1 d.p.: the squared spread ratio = 5.9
